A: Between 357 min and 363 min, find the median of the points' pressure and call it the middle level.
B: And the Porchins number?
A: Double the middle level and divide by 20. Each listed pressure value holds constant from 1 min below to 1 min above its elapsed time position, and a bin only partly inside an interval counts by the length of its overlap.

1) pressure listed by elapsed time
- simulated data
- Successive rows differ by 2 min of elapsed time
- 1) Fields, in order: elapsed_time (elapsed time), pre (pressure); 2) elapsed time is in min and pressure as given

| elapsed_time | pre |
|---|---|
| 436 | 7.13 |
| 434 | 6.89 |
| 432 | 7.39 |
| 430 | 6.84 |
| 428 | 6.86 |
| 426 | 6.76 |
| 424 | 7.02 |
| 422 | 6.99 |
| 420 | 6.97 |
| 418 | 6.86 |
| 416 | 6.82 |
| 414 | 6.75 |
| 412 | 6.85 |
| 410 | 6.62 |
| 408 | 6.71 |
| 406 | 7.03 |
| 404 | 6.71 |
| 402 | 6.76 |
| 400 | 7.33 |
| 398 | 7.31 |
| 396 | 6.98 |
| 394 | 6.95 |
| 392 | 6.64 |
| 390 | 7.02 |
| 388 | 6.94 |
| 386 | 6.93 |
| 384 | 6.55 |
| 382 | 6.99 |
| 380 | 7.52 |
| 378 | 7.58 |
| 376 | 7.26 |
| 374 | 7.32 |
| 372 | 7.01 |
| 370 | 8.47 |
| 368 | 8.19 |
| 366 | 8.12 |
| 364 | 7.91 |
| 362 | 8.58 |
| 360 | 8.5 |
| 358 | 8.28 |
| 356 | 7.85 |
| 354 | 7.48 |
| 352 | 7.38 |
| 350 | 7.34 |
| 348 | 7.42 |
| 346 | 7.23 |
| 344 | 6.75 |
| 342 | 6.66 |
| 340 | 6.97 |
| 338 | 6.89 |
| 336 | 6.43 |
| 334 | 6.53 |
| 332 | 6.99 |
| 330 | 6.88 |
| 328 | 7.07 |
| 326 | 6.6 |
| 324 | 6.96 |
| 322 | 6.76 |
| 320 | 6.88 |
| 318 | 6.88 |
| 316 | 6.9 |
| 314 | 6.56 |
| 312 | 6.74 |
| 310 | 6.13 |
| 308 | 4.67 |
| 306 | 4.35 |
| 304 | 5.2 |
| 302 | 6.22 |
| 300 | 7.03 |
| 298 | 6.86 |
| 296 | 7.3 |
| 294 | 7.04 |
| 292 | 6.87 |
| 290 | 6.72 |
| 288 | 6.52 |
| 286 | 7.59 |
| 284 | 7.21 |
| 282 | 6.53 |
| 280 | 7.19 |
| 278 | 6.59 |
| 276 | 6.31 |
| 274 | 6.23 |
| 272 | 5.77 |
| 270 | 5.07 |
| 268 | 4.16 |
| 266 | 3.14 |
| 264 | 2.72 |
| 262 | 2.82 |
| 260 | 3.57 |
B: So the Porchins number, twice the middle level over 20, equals 0.850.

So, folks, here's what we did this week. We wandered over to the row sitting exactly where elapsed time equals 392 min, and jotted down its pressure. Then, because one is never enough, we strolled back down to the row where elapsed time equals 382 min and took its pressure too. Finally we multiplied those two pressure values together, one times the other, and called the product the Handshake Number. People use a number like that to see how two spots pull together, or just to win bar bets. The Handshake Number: 46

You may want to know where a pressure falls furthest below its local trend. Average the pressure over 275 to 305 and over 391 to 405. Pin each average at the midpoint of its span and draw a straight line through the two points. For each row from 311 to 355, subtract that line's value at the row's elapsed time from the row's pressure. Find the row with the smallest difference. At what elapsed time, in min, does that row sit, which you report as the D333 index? 336 min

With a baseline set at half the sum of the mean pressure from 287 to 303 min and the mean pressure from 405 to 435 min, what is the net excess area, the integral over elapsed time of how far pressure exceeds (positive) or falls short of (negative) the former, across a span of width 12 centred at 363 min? 17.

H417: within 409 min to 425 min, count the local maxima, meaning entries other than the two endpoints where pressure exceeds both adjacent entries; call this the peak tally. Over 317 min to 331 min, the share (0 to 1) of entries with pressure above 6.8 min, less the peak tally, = -0.3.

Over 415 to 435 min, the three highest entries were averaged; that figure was 7.13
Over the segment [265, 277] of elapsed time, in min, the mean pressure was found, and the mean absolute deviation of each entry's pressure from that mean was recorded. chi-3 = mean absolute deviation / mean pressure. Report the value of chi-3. 0.19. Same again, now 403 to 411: 0.02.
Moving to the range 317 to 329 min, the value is 0.02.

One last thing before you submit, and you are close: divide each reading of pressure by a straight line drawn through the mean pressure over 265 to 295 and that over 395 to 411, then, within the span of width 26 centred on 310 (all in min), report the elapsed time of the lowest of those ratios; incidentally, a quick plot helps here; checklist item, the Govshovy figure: 306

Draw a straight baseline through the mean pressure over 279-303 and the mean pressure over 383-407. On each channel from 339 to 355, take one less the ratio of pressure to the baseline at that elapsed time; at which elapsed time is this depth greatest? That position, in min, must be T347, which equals 342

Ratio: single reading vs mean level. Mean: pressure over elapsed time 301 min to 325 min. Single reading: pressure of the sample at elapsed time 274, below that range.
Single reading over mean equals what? 1.01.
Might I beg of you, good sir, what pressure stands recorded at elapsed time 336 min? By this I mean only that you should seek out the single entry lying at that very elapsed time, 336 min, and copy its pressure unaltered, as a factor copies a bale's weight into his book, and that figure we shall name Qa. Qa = 6.43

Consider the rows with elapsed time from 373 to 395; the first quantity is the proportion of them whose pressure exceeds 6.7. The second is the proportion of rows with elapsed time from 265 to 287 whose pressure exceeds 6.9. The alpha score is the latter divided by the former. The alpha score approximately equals 0.33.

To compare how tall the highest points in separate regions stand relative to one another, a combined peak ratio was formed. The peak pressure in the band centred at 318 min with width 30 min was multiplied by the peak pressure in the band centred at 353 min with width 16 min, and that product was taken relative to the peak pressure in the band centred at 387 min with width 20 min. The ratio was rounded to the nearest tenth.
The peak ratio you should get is 7.9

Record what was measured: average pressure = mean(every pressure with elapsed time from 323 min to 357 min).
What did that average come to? 7.0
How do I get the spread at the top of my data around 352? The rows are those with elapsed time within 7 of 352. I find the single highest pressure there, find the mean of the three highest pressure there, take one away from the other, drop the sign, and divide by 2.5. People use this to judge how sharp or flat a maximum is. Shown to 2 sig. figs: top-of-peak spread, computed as 0.16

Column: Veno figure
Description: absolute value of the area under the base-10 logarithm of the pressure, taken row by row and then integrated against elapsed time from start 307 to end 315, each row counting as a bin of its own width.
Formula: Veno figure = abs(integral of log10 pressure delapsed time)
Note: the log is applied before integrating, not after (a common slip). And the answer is 6.20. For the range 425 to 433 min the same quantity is 6.74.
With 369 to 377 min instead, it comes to 7.00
